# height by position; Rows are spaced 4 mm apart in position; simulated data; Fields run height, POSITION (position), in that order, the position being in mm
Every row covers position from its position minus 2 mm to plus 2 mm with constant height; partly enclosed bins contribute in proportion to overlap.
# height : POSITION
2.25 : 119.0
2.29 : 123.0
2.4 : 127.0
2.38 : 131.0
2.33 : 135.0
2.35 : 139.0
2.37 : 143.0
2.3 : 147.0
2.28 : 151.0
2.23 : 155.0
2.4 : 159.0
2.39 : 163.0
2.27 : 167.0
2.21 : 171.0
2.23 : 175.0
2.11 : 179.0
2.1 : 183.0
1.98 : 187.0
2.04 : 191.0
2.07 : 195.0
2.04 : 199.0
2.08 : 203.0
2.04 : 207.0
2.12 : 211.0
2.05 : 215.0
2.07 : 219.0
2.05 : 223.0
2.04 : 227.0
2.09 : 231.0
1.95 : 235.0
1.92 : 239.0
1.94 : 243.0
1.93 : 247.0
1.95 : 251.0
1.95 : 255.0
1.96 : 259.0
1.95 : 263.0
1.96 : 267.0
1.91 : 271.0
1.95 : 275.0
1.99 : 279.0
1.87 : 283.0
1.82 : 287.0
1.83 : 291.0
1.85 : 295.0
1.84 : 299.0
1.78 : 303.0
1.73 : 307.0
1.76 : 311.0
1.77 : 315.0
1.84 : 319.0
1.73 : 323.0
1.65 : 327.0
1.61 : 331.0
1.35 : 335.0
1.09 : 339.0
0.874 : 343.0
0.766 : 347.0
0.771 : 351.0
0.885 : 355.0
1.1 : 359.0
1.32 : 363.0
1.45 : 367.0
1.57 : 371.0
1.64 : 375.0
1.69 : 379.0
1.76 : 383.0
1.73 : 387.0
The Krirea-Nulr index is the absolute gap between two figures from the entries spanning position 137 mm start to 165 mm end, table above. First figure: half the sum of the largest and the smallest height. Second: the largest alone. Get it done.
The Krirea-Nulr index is 0.085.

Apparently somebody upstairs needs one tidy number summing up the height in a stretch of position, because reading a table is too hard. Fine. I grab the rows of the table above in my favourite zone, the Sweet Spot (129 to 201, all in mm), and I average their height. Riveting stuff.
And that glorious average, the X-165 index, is 2.23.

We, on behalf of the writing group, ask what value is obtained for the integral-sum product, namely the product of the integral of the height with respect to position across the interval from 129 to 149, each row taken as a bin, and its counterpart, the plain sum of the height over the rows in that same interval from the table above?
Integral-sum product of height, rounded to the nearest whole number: 550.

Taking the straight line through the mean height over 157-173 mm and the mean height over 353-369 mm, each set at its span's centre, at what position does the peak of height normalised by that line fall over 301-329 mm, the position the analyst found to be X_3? 319.0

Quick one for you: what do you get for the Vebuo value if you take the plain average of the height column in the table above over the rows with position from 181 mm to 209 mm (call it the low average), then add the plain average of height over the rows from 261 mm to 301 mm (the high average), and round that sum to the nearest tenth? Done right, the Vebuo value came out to 3.9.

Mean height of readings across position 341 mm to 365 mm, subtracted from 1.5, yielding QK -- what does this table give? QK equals 0.55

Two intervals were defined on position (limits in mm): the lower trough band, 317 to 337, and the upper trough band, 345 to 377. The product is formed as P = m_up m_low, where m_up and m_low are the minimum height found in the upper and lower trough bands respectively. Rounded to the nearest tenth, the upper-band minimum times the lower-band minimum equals 1.0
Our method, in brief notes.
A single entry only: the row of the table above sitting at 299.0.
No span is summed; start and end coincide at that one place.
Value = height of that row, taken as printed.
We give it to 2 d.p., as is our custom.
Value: 1.84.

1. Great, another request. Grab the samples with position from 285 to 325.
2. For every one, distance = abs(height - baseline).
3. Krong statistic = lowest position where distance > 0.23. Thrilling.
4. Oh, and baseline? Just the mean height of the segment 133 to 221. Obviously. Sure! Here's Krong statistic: 287.0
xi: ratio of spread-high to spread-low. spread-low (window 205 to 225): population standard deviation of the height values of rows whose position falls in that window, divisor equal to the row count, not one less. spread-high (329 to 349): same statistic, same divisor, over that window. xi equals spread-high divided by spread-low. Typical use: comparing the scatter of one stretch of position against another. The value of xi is 10.8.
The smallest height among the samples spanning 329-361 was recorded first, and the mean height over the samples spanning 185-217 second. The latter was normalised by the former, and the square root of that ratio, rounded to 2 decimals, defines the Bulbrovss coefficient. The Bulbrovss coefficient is 1.64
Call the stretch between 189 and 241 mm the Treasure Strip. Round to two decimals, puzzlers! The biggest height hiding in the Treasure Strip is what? 2.12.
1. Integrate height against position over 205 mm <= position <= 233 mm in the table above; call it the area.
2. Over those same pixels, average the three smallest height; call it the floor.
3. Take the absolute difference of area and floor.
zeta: 56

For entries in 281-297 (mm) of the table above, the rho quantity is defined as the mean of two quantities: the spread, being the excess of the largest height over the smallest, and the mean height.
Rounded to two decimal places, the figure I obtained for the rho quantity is 0.95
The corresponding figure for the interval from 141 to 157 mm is 1.22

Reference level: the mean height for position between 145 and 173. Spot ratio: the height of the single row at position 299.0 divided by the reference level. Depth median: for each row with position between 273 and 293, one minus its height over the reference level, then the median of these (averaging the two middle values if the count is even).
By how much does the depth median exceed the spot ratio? -0.62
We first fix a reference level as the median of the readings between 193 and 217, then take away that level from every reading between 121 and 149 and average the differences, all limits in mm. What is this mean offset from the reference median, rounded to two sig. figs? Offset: 0.29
